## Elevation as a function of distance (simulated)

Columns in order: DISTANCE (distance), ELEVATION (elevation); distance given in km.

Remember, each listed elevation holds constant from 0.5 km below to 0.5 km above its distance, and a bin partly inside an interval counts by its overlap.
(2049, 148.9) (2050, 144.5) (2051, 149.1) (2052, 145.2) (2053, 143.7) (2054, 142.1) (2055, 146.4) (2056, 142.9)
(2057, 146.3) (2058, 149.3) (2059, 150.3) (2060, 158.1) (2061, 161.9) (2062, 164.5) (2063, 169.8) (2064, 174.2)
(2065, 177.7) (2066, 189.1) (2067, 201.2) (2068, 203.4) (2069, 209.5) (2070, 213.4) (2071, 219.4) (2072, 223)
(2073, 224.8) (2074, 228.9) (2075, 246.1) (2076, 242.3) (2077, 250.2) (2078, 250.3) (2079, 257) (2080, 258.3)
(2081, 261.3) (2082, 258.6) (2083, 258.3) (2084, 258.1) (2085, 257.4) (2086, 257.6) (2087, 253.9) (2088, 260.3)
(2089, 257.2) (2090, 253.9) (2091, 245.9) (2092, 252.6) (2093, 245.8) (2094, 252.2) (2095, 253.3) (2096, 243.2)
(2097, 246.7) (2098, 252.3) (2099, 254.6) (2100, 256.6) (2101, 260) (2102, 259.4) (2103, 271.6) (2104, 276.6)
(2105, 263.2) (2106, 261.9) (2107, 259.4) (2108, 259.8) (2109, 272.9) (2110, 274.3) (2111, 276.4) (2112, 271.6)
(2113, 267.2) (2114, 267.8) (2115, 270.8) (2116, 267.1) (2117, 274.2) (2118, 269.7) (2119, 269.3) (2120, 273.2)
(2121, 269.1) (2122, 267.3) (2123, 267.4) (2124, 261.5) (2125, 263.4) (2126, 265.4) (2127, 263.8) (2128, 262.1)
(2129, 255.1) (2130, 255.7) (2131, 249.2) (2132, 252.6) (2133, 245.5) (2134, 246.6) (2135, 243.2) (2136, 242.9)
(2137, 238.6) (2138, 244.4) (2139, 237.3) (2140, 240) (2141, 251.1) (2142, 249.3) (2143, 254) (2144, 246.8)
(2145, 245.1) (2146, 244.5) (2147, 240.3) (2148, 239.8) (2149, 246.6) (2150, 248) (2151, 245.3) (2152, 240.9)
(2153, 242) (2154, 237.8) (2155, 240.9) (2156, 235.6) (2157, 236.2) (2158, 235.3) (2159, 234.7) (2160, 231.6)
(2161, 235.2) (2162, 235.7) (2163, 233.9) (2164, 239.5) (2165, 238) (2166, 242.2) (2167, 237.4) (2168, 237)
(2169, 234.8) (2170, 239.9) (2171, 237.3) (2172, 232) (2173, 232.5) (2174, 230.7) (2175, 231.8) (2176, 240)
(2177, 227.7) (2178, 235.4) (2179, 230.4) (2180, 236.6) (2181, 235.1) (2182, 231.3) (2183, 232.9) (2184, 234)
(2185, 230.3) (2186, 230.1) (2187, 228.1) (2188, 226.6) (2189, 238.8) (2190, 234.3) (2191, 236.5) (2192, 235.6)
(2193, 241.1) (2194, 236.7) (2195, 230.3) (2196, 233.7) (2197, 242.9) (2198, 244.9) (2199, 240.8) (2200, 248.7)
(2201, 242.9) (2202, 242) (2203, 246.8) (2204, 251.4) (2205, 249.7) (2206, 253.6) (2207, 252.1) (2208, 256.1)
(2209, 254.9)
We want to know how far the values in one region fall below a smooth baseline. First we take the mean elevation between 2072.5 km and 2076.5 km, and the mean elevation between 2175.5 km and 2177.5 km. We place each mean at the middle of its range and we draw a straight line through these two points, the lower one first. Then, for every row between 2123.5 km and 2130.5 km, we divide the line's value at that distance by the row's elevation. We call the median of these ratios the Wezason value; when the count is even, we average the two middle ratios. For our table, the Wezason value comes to 0.90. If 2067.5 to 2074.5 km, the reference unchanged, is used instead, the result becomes 1.07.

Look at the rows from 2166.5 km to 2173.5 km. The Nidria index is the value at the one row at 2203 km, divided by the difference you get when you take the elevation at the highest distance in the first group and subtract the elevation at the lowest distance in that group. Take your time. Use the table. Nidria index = -50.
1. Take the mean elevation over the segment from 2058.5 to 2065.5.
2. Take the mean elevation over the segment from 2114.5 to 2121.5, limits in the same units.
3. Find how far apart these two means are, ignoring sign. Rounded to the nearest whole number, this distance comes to 105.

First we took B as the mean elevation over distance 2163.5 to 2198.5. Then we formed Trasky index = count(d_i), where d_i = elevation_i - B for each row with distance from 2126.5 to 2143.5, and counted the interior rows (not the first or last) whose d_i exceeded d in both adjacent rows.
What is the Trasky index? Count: 5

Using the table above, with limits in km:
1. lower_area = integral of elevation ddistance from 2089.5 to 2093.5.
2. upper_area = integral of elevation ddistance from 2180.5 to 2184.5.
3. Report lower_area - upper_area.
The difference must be 65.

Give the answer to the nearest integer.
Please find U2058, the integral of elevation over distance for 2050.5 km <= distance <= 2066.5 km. 2511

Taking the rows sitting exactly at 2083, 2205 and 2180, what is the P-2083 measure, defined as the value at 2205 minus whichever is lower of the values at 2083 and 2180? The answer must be 13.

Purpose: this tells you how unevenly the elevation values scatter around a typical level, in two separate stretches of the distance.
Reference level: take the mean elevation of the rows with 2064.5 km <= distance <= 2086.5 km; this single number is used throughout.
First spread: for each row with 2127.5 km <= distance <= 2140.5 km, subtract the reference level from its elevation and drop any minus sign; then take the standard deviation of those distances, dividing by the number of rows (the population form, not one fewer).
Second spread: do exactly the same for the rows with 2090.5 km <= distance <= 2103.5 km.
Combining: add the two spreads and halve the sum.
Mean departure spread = 7.2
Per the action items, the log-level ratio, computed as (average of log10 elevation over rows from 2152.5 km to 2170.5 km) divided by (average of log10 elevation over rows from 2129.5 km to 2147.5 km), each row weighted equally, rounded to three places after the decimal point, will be 0.993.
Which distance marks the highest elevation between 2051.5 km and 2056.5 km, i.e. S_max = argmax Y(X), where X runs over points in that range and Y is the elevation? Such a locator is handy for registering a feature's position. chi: 2055 km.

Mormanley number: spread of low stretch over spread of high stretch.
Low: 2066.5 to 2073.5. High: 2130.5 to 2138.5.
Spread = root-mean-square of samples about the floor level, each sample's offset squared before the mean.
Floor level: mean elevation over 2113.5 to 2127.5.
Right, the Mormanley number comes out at 2.4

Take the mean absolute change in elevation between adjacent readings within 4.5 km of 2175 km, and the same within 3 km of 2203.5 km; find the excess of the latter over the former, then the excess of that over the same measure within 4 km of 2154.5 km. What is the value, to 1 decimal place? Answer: -4.9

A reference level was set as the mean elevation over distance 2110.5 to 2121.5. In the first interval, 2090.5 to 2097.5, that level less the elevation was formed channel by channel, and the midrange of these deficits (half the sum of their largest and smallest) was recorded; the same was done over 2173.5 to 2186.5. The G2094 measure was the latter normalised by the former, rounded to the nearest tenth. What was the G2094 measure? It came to 1.6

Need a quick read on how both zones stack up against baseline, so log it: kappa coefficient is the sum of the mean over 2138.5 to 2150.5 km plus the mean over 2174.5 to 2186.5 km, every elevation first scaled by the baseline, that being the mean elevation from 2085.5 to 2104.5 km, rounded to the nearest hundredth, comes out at 1.87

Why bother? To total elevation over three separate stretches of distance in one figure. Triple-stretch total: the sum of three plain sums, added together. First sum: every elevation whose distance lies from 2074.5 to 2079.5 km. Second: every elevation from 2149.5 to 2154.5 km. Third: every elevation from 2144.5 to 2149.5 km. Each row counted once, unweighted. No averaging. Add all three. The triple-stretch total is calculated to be 3676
